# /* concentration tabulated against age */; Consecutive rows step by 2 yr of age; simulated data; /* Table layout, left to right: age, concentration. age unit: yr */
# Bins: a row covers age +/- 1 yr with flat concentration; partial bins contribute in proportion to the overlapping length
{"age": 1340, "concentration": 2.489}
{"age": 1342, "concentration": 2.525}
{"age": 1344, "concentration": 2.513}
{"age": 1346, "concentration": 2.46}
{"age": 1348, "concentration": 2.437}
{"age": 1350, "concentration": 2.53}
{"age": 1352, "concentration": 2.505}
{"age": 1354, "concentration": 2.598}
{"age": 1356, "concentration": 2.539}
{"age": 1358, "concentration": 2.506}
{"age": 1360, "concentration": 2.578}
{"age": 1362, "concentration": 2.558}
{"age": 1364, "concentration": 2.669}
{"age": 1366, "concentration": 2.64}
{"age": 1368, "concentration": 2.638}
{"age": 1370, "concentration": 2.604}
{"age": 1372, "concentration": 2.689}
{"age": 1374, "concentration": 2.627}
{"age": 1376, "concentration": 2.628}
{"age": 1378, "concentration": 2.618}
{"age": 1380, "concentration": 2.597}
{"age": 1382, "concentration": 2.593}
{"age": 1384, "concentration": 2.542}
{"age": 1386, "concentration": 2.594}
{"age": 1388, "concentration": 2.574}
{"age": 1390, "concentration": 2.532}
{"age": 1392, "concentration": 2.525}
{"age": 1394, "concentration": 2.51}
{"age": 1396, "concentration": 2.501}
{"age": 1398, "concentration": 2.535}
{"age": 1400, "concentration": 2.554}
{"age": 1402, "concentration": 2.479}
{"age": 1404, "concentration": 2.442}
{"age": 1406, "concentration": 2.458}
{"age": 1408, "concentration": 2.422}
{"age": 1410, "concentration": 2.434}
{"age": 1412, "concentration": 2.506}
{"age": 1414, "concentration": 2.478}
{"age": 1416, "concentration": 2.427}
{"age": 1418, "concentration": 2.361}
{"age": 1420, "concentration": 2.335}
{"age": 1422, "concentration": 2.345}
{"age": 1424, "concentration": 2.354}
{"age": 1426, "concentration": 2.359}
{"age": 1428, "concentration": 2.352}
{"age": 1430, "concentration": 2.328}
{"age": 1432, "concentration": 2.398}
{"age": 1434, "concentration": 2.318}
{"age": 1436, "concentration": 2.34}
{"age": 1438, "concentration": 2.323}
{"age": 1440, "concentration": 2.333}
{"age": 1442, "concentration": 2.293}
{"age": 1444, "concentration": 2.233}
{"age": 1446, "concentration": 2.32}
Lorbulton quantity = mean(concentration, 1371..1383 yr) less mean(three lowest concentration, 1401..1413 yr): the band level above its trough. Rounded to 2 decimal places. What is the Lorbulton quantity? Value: 0.19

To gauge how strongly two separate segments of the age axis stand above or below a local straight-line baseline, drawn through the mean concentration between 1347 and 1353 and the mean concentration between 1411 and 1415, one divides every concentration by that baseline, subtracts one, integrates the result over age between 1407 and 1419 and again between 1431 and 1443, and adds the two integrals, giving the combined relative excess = -1.0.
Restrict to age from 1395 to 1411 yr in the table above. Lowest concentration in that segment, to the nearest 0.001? 2.422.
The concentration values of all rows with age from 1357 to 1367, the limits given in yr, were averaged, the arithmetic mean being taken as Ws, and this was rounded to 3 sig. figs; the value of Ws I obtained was 2.59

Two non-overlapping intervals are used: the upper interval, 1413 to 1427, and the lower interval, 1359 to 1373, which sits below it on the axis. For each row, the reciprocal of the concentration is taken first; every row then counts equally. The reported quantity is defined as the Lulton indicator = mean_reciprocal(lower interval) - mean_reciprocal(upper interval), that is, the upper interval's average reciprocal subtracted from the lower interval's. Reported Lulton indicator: -0.039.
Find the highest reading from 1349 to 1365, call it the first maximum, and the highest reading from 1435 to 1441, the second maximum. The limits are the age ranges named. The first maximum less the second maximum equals 0.33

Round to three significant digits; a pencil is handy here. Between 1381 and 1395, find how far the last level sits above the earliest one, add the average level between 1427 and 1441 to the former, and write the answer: 2.26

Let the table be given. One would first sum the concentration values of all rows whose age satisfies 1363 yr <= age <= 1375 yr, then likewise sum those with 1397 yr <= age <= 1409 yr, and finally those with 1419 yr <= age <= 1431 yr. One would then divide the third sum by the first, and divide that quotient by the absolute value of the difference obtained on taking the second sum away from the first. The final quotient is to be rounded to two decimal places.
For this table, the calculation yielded 0.91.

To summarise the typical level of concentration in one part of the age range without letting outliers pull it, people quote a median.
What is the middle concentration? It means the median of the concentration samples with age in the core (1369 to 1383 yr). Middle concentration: 2.62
